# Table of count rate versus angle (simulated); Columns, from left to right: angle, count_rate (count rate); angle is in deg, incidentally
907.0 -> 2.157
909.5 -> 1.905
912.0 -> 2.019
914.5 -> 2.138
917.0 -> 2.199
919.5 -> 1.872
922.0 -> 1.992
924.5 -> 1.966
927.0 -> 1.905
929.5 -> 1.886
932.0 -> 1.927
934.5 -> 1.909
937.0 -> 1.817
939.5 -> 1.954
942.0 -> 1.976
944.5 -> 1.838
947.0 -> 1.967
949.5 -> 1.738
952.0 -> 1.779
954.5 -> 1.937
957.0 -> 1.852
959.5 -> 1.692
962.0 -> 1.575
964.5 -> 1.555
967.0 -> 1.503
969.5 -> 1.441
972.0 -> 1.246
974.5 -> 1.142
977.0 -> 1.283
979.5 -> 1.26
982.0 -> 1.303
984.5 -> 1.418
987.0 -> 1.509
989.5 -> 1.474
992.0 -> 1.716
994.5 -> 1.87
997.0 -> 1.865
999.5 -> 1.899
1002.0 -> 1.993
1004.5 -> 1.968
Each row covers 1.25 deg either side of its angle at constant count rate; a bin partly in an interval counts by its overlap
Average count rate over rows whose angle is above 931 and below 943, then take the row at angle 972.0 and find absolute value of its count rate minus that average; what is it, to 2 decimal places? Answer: 0.67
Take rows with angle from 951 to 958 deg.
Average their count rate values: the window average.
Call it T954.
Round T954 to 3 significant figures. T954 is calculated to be 1.86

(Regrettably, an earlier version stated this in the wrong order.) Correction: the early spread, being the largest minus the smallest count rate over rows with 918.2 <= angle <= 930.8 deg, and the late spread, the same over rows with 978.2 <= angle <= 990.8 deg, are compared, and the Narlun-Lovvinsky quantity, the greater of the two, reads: 0.25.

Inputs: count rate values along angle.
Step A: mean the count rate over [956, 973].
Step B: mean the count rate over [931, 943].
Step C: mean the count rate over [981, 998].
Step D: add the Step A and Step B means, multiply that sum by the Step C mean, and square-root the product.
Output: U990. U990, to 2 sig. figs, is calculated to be 2.4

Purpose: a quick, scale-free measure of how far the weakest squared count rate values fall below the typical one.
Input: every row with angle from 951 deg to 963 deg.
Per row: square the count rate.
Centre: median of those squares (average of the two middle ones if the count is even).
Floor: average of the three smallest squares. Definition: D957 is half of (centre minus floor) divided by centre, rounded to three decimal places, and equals 0.052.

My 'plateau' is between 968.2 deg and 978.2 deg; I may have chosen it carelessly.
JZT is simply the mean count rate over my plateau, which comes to 1.28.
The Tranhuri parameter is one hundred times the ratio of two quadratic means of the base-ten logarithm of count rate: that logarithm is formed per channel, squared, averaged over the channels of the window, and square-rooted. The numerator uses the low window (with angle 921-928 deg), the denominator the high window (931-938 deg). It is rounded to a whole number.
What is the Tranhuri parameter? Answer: 106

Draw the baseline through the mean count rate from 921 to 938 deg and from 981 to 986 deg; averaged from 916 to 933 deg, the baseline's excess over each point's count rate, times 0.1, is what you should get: 0.000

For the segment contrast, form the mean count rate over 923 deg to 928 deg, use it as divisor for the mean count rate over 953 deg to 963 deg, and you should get 0.91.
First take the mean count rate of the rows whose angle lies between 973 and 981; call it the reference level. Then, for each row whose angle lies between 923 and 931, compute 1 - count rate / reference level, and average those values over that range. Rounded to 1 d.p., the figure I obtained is -0.6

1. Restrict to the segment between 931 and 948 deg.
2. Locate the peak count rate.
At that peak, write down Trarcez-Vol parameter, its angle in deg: 942.0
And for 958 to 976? 959.5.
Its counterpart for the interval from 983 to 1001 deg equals 999.5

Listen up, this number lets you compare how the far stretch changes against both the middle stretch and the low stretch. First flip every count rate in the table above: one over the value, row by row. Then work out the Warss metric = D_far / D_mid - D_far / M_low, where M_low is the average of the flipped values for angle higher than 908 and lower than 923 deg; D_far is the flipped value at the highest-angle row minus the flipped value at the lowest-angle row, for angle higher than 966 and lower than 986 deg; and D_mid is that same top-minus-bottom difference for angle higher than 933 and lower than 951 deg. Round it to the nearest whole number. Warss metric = 1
